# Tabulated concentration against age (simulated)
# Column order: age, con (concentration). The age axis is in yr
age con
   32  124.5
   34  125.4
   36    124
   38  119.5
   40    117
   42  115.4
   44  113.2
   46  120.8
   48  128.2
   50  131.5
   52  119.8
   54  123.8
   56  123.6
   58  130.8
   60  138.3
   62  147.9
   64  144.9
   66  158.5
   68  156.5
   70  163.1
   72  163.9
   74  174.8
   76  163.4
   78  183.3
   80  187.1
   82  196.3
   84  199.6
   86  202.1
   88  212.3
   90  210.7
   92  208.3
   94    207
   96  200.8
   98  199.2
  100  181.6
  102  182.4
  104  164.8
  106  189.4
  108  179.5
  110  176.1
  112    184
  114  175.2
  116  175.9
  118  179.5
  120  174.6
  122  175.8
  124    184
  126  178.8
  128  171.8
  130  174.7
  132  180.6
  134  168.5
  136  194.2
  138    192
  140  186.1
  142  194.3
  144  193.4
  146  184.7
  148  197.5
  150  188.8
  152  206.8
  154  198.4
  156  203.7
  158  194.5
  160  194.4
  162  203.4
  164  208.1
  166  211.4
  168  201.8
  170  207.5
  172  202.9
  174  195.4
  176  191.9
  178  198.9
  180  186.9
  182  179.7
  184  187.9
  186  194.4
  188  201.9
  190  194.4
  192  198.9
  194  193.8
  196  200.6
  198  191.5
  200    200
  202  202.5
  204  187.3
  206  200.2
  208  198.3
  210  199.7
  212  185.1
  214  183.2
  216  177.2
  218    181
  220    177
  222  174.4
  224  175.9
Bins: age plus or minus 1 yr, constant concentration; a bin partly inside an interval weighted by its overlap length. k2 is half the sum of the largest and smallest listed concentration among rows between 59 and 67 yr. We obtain 148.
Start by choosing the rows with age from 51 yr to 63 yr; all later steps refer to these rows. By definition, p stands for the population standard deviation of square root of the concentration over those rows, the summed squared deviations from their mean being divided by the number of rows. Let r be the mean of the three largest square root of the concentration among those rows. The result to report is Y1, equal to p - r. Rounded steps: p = 0.42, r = 11.8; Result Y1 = -11.4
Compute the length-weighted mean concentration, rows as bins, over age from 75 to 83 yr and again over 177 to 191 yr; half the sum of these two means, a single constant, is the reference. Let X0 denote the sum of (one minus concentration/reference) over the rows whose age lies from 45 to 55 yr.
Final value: 1.7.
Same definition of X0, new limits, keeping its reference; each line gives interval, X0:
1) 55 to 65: 1.3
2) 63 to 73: 0.8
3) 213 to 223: 0.2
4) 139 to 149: -0.1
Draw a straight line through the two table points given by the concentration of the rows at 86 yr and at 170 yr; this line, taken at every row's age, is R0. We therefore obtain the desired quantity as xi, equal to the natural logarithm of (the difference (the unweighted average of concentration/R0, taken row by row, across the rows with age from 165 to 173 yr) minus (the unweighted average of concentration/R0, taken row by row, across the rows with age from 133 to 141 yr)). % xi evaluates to -2.4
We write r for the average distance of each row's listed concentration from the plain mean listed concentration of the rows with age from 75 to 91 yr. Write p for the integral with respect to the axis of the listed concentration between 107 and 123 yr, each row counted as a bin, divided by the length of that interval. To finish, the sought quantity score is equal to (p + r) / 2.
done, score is 95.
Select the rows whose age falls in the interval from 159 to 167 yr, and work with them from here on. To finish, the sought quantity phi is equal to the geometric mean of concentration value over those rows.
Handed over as 204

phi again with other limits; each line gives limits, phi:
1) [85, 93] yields 208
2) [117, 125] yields 178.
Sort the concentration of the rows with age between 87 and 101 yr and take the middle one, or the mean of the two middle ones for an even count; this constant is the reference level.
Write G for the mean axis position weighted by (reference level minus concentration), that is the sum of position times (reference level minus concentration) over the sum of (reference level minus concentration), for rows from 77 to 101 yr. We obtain 87.2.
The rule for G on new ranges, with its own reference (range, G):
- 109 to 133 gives 121.1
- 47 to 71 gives 57.7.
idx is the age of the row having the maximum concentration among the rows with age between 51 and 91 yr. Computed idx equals 88 yr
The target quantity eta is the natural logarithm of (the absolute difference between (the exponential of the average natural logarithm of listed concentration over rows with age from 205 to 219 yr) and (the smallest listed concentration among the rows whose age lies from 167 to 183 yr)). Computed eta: 2.2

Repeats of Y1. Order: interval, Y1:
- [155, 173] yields -14.3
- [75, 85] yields -13.5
